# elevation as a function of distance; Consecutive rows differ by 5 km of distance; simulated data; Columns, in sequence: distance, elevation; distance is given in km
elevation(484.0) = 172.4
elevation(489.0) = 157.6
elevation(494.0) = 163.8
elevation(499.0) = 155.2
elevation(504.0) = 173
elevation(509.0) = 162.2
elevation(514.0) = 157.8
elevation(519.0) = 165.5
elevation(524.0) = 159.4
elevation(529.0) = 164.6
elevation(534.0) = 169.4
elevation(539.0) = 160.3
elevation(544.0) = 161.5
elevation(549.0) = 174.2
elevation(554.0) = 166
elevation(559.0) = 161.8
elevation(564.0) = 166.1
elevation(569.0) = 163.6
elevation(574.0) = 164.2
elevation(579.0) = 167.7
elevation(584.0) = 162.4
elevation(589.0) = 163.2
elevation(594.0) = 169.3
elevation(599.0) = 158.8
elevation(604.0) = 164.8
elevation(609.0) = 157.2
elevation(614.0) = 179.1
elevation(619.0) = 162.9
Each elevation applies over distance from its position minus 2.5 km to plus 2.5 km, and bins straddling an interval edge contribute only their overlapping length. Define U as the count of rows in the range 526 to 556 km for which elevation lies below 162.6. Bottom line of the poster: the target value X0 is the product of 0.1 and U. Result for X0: 0.20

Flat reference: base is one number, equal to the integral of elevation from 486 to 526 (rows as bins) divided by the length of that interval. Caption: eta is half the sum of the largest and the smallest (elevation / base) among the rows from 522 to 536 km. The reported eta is 1.01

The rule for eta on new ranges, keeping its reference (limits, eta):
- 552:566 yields 1.01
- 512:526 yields 1.00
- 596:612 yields 0.99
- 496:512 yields 1.01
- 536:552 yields 1.03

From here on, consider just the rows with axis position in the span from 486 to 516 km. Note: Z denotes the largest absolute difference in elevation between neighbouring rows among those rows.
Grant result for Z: 18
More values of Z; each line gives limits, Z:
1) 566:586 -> 5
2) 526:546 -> 9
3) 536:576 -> 13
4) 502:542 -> 11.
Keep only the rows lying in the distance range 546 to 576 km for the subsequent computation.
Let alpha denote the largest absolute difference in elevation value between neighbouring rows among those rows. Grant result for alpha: 8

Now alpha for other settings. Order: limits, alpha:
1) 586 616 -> 22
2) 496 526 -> 18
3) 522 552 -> 13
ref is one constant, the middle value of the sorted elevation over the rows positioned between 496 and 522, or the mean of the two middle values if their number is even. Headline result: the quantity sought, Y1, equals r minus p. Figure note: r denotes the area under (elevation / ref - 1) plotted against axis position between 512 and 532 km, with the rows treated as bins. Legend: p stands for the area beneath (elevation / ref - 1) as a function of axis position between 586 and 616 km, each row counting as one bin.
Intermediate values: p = 0.54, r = -0.01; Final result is -0.55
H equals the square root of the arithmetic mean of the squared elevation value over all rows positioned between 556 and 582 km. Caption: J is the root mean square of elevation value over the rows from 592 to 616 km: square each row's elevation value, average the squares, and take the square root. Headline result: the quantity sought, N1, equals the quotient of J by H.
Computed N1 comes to 1.01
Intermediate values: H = 165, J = 166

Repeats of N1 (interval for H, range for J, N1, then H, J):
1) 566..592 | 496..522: 0.99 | 164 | 163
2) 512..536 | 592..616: 1.02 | 163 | 166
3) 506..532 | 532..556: 1.03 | 162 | 166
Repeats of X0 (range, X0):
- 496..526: 0.40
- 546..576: 0.10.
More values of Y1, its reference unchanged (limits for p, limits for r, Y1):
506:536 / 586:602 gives -0.03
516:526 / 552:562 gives 0.09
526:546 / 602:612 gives -0.24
